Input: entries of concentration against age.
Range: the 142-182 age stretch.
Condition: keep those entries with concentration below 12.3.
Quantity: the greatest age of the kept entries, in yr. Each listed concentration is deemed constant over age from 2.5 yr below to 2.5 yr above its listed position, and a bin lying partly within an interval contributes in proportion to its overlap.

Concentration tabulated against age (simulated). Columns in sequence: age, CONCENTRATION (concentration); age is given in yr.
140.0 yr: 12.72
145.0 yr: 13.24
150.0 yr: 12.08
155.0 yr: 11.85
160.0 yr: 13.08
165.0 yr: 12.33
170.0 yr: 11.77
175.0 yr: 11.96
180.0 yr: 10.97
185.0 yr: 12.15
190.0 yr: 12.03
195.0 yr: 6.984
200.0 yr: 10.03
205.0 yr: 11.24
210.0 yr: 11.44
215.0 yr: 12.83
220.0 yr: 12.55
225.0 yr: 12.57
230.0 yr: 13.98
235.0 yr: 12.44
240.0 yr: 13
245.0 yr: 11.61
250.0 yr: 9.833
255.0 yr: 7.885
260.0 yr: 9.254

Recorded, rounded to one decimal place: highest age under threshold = 180.0 yr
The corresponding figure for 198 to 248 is 245.0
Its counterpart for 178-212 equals 210.0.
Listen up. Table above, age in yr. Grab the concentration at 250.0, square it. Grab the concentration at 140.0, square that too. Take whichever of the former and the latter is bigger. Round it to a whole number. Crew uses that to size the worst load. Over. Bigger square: 162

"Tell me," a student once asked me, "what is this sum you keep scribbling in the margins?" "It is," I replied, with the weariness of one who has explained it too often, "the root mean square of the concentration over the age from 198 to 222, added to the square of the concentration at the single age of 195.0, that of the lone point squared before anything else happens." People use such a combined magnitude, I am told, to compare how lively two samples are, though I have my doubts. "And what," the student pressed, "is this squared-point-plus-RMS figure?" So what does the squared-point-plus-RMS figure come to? 60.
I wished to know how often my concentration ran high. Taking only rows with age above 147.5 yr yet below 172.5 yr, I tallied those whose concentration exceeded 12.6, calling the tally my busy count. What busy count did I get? 1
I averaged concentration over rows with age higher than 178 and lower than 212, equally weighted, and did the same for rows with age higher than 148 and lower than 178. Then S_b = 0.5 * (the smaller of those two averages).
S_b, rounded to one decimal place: 5.3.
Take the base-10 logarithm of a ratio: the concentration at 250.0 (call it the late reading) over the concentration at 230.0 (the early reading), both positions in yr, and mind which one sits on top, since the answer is -0.15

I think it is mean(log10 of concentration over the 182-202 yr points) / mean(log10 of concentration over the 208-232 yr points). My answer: 0.91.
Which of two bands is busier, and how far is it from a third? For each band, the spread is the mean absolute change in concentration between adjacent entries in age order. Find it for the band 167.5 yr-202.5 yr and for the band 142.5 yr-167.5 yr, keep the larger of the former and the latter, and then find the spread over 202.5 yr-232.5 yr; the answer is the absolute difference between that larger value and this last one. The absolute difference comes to 1.1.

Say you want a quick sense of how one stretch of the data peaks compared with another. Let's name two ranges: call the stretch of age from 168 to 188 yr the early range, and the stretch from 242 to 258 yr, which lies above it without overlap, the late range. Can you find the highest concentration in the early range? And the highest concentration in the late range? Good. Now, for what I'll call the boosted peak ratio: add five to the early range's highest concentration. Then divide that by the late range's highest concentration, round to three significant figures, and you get 1.48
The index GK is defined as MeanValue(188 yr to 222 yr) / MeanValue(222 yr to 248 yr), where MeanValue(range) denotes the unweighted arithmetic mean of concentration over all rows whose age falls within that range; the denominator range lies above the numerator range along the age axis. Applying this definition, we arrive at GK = 0.87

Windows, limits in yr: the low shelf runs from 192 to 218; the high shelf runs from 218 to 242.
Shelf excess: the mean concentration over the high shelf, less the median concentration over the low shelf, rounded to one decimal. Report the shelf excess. 1.7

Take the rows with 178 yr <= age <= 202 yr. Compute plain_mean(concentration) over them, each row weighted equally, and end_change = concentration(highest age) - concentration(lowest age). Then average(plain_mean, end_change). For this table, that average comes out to 4.7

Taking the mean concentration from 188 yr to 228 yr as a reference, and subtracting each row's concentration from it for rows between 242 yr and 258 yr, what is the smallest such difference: -0.4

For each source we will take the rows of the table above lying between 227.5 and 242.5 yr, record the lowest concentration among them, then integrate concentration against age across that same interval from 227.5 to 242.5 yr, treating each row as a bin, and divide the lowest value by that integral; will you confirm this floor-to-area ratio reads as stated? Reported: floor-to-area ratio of 0.0631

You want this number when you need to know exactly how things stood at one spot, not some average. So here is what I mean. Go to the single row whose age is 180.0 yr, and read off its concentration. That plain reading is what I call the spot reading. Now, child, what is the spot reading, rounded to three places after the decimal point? 10.970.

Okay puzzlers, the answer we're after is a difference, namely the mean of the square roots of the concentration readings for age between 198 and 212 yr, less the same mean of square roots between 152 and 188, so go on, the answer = -0.16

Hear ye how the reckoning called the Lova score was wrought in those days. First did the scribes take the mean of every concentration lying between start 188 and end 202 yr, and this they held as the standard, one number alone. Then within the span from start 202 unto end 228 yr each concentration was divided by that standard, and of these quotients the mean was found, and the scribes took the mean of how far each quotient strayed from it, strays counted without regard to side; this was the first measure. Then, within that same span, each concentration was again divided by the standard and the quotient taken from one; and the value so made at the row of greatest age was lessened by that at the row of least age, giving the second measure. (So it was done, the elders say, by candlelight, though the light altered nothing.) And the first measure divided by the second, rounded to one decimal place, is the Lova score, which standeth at -0.5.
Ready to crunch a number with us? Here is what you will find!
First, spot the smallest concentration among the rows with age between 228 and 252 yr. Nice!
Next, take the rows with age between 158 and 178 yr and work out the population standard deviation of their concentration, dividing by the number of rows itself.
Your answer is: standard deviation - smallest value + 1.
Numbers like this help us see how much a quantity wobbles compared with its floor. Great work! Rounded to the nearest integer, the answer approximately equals -8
